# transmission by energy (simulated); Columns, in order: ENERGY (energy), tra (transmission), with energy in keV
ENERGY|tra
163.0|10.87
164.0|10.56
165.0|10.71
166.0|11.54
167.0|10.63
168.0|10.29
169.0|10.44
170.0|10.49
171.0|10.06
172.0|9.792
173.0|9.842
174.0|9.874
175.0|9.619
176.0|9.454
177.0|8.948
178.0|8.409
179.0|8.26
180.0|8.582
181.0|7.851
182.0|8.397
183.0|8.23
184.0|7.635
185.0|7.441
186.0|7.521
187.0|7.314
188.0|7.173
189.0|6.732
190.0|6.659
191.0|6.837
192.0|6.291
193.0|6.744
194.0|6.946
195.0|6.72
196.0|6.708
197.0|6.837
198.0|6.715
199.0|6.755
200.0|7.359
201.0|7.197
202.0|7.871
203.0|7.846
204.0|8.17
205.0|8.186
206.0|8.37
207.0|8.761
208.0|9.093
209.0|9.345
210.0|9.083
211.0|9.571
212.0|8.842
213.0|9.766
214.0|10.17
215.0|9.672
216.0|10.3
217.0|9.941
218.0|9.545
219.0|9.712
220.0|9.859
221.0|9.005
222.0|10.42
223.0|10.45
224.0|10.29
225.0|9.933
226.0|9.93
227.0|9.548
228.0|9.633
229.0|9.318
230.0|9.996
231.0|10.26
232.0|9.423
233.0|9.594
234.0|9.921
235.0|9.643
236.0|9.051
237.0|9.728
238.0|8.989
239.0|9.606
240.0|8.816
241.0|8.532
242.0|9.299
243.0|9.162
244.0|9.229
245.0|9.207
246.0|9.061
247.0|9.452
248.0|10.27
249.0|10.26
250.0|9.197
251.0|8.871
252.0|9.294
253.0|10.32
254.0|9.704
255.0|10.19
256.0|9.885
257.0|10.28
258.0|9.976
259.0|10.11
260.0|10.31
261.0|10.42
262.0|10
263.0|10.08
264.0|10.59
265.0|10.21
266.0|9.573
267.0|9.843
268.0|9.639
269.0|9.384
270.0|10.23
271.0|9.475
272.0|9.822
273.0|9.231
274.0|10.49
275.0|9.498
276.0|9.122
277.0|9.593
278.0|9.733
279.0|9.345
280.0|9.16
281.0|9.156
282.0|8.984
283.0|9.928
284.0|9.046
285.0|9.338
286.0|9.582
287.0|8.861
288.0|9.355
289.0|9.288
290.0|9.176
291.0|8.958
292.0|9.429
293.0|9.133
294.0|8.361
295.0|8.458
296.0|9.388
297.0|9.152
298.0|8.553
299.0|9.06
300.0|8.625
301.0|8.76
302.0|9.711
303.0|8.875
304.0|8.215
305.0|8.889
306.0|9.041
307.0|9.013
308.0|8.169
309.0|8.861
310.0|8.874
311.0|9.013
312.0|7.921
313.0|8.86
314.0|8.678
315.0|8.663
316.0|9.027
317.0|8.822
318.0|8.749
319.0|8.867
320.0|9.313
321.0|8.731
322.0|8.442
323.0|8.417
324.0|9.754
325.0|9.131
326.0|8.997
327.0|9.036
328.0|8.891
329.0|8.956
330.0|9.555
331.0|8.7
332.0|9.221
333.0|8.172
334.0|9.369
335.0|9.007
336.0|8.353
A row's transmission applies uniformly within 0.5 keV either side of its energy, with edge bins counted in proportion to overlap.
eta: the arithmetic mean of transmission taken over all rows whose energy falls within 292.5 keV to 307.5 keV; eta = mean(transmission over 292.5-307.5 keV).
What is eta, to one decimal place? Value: 8.9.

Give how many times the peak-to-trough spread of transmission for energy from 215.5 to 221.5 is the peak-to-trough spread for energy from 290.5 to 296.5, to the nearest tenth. 1.2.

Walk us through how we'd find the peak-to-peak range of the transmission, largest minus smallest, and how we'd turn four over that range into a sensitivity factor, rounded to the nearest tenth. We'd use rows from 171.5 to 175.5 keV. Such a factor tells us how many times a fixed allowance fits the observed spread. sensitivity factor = 15.7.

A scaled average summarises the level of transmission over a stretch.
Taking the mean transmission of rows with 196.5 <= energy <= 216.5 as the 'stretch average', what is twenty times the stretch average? 170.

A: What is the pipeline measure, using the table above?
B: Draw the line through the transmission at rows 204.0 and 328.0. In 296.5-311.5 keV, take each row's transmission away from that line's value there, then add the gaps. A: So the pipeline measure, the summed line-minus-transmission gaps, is -1.5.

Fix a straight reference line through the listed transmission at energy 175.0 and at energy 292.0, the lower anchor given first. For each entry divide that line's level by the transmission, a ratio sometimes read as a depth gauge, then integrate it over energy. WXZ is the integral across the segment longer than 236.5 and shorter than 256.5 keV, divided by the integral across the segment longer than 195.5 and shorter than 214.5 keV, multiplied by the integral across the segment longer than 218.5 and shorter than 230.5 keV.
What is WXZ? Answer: 10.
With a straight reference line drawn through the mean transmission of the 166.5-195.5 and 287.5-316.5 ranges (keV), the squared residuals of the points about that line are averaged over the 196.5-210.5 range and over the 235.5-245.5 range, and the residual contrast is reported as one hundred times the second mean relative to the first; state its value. 40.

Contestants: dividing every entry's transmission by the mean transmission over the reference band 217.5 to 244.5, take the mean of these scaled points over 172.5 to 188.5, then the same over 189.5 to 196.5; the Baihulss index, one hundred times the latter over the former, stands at 80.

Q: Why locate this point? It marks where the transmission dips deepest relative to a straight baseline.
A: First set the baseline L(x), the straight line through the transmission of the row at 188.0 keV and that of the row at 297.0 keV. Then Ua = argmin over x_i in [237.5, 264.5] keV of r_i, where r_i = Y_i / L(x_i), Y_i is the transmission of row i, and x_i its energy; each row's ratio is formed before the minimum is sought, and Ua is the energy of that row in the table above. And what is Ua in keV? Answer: 241.0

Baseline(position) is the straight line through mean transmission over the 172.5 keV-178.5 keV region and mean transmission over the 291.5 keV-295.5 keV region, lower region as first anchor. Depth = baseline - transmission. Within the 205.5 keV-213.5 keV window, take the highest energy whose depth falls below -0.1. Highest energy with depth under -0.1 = 213.0 keV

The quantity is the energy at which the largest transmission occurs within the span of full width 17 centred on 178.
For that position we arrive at 170.0 keV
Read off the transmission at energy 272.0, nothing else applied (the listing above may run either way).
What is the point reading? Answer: 9.822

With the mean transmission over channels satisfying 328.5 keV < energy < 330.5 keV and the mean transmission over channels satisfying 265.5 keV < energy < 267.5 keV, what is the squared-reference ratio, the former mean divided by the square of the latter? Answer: 0.098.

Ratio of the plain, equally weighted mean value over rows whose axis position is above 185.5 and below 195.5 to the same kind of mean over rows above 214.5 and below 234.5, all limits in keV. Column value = 0.70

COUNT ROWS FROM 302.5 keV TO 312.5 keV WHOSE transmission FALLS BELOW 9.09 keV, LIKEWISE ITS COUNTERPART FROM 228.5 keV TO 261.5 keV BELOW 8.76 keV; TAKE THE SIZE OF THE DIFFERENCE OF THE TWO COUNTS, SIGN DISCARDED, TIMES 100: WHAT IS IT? 900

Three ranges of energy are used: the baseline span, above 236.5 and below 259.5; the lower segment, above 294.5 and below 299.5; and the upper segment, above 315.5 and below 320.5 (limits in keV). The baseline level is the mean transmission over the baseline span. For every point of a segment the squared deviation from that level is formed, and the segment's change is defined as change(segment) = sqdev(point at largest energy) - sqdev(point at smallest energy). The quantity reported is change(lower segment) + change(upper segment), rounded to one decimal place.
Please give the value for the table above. -1.2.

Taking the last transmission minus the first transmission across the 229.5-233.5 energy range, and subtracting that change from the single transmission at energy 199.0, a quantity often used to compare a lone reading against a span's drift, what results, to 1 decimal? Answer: 7.2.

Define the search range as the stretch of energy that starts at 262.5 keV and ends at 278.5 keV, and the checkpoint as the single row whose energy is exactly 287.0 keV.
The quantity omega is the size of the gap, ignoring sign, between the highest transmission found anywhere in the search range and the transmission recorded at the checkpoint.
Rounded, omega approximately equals 1.7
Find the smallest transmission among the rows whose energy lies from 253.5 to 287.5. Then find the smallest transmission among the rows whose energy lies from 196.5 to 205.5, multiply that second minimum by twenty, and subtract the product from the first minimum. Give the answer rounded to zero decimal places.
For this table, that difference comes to -125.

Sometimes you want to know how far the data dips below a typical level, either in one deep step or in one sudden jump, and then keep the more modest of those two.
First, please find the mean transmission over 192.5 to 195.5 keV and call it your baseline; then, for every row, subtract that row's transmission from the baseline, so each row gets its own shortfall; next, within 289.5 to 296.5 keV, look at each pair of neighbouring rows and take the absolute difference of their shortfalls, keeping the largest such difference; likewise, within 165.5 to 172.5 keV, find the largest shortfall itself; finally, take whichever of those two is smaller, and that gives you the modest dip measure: -3.0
